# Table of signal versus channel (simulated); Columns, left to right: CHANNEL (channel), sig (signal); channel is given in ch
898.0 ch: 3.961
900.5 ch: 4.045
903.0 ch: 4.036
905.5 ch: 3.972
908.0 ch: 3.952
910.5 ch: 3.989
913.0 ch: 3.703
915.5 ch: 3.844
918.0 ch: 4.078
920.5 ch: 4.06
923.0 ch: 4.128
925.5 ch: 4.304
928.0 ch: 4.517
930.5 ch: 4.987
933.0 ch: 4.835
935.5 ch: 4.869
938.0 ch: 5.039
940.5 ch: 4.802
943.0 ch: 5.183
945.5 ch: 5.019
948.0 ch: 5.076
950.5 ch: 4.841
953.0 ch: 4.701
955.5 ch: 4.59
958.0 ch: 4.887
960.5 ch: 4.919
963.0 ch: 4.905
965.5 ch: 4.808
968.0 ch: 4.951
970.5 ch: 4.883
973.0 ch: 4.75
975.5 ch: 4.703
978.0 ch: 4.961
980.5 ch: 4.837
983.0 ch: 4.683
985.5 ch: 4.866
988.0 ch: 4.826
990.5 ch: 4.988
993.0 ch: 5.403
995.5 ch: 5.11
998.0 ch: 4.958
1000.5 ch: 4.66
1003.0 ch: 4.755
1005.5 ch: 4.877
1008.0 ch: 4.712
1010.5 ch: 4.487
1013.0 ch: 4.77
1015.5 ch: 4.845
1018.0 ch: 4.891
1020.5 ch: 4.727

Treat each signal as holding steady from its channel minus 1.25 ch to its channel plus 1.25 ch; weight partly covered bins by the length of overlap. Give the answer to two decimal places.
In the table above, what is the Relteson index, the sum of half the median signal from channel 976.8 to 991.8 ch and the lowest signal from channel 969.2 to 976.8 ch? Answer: 7.13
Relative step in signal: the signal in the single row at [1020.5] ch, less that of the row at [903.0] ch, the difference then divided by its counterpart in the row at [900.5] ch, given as 0.17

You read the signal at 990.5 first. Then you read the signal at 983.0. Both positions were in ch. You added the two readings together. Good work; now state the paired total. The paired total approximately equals 9.7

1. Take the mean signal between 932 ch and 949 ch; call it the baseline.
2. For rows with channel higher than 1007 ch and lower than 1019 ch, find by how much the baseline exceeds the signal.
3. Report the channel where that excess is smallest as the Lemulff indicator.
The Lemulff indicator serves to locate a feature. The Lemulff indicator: 1018.0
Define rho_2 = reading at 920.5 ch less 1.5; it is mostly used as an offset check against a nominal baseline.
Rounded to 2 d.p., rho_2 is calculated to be 2.56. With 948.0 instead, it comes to 3.58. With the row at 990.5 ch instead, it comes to 3.49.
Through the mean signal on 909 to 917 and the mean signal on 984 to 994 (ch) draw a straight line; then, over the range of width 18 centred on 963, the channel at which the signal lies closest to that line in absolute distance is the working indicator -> 955.5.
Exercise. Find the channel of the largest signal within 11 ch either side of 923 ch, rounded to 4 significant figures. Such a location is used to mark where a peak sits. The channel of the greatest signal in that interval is 930.5 ch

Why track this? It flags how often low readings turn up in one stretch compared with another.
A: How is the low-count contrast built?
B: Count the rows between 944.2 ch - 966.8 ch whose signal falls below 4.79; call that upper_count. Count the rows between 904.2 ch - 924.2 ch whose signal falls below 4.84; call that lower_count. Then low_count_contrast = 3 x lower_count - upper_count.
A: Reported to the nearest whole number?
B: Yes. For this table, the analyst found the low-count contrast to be 22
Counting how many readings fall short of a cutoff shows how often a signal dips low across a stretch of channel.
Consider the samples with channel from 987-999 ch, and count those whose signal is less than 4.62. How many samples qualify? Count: 0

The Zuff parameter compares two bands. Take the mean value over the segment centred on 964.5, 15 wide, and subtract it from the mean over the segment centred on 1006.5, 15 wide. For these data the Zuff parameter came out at -0.18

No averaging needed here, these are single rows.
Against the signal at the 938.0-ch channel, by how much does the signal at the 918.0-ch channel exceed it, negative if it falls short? -1.0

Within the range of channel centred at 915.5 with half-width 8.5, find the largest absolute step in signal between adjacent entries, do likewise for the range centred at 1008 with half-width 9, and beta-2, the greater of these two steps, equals 0.29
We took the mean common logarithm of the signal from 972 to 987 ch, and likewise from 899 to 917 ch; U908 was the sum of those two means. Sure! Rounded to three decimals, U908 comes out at 1.276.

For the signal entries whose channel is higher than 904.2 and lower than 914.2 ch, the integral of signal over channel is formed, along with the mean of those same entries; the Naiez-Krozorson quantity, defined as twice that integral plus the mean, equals 82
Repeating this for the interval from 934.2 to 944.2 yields 104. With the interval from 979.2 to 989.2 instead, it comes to 101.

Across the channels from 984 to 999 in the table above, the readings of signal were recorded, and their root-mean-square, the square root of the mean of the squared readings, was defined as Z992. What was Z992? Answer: 5.03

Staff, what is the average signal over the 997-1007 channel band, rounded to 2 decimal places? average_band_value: 4.81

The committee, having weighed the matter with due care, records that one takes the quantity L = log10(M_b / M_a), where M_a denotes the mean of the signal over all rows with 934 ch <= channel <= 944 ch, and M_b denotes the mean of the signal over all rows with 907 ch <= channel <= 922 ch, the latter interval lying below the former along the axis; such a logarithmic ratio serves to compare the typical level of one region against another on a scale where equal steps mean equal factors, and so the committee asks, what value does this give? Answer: -0.10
